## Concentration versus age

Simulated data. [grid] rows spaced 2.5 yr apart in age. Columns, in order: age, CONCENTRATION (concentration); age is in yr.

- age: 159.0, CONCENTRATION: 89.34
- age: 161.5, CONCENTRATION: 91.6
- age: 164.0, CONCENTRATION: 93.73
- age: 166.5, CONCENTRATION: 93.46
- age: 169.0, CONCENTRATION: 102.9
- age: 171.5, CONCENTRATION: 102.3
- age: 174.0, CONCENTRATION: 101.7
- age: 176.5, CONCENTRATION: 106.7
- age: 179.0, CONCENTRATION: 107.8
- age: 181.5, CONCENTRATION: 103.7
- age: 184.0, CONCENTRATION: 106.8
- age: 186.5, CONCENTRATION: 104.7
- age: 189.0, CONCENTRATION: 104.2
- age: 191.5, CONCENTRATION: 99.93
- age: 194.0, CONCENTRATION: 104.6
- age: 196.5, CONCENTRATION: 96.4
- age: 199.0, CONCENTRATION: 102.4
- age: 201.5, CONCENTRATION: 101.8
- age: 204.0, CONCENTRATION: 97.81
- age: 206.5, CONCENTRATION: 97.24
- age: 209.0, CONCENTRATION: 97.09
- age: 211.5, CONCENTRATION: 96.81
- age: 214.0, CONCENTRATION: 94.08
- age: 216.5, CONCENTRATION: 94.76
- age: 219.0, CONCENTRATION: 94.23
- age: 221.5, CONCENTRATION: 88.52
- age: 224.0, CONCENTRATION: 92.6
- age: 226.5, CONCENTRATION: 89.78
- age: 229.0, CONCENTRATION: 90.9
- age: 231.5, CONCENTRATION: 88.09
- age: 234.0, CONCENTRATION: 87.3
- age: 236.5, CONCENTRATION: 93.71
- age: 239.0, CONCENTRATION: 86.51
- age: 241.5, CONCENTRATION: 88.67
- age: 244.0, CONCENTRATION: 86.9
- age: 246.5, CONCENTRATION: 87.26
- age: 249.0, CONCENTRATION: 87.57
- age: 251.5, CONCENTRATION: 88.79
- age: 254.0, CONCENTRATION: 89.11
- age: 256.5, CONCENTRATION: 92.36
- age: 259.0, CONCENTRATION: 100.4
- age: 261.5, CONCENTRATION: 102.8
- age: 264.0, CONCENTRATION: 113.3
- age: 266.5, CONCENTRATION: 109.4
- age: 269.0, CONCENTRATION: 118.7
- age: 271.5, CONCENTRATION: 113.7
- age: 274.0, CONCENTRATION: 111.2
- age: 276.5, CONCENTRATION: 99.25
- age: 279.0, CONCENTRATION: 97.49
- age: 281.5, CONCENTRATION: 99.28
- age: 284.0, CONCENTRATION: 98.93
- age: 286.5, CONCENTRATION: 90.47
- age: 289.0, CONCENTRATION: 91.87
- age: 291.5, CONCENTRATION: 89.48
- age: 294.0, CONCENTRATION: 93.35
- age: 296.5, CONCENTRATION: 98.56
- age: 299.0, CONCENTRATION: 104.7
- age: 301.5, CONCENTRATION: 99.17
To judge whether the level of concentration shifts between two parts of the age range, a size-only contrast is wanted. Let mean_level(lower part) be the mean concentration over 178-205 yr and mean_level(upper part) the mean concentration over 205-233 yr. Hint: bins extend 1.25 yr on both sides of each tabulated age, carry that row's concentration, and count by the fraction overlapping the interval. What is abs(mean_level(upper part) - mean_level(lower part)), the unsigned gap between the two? 9.6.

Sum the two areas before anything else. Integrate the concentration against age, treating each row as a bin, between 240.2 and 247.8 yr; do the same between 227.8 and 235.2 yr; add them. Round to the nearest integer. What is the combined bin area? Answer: 1323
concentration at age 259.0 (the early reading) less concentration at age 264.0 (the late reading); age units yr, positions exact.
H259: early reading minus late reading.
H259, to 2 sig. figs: -13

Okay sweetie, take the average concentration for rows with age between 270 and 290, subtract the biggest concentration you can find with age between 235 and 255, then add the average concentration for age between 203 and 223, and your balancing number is 102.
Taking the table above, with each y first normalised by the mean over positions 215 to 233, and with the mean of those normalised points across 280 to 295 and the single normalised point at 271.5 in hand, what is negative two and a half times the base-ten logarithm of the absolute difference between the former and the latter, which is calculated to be 1.7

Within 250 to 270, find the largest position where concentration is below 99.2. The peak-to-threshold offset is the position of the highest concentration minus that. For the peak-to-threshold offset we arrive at 12.5 yr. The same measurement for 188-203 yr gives -2.5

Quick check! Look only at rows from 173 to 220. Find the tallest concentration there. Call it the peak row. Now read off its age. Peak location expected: 179.0 yr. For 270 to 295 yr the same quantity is 271.5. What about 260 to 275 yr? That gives 269.0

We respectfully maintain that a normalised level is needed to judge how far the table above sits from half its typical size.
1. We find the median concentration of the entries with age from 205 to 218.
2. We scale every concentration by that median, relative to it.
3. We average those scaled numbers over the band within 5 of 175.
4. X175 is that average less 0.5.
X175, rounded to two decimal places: 0.58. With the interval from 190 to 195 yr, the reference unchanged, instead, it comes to 0.56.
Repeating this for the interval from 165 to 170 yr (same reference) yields 0.51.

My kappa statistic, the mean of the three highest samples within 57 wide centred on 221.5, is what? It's 103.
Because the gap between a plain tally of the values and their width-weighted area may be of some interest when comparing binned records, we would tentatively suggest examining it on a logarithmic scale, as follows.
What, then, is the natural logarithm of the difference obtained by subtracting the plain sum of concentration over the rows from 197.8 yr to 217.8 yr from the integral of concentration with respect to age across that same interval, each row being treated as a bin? 7.067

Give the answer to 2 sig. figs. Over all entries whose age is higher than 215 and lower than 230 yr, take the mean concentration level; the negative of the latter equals -92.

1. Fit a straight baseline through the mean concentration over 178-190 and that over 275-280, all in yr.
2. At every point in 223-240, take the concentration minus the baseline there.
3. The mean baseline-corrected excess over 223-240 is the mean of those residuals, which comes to -12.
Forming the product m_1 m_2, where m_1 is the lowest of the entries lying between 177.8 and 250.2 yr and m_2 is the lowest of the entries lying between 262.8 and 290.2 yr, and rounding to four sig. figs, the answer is 7827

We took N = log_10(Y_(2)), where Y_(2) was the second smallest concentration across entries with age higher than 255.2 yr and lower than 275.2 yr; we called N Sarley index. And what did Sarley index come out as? 2.00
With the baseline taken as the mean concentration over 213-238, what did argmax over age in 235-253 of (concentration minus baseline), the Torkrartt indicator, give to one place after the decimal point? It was 236.5 yr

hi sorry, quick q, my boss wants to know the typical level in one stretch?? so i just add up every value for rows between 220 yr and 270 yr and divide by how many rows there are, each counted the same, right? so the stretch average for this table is 94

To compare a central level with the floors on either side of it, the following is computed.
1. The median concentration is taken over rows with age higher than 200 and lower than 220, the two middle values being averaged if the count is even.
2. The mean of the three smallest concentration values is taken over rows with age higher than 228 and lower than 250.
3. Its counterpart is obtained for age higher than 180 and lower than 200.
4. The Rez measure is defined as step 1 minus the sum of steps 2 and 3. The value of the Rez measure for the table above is -90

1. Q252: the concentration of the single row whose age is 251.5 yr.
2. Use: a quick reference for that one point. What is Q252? 88.79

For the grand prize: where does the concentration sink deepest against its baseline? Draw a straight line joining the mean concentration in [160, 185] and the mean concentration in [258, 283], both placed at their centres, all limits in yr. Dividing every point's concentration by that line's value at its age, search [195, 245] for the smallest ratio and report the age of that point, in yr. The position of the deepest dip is 239.0 yr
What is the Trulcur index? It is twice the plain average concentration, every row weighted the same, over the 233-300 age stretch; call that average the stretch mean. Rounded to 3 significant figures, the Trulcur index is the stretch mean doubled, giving 194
